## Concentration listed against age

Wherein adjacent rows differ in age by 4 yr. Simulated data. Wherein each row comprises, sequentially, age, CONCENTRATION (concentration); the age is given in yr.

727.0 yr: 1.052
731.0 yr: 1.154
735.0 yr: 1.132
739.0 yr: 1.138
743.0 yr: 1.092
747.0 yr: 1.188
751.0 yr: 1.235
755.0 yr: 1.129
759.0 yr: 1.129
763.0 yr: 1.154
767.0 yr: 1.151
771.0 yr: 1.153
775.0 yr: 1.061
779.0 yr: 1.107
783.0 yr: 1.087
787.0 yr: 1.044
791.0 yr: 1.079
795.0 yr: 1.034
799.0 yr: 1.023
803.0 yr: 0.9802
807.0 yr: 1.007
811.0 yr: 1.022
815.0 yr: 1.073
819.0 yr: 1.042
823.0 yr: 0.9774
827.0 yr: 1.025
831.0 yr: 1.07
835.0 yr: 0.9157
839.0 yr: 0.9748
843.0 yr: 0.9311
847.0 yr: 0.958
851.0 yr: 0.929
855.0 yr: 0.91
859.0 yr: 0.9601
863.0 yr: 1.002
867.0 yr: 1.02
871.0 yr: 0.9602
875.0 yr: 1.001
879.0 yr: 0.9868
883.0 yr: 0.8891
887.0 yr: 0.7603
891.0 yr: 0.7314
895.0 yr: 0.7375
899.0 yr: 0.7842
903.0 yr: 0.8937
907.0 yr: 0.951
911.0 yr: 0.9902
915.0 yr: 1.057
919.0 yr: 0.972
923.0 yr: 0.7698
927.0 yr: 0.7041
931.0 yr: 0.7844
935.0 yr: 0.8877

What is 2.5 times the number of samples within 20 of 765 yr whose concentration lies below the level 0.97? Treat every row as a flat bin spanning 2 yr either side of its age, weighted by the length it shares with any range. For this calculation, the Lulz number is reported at 0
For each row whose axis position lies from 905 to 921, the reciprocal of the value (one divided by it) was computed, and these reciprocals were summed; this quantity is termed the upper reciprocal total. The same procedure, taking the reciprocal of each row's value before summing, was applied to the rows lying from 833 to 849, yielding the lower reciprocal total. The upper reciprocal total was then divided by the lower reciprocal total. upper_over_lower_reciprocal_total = 0.95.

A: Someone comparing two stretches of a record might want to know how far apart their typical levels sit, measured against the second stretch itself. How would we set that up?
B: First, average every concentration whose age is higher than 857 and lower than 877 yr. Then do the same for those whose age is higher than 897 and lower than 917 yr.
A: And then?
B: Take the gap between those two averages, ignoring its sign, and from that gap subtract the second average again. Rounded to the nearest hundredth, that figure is -0.88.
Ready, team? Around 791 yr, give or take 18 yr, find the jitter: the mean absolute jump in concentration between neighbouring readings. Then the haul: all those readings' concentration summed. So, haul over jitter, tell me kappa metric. 280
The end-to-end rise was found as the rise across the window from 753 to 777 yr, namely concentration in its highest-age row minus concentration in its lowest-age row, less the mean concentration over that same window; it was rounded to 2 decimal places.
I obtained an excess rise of -1.20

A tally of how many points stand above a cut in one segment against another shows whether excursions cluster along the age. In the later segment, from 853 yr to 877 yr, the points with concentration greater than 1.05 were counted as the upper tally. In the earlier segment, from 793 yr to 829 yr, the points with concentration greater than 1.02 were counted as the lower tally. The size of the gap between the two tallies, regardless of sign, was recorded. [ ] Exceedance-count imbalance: 6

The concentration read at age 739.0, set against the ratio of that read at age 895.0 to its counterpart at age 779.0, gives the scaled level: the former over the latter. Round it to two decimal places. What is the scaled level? 1.71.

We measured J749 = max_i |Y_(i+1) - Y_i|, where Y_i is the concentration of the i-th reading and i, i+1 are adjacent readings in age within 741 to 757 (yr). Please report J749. 0.11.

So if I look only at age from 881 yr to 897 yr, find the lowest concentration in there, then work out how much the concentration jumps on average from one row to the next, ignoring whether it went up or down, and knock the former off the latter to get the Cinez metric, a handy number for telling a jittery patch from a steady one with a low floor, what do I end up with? -0.68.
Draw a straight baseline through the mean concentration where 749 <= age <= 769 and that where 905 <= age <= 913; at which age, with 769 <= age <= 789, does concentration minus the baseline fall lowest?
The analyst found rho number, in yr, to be 787.0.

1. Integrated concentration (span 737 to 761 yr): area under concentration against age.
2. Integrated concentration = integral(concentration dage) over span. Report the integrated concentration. 27.6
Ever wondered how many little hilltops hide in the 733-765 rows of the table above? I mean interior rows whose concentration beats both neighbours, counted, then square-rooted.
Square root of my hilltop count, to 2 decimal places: 1.41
